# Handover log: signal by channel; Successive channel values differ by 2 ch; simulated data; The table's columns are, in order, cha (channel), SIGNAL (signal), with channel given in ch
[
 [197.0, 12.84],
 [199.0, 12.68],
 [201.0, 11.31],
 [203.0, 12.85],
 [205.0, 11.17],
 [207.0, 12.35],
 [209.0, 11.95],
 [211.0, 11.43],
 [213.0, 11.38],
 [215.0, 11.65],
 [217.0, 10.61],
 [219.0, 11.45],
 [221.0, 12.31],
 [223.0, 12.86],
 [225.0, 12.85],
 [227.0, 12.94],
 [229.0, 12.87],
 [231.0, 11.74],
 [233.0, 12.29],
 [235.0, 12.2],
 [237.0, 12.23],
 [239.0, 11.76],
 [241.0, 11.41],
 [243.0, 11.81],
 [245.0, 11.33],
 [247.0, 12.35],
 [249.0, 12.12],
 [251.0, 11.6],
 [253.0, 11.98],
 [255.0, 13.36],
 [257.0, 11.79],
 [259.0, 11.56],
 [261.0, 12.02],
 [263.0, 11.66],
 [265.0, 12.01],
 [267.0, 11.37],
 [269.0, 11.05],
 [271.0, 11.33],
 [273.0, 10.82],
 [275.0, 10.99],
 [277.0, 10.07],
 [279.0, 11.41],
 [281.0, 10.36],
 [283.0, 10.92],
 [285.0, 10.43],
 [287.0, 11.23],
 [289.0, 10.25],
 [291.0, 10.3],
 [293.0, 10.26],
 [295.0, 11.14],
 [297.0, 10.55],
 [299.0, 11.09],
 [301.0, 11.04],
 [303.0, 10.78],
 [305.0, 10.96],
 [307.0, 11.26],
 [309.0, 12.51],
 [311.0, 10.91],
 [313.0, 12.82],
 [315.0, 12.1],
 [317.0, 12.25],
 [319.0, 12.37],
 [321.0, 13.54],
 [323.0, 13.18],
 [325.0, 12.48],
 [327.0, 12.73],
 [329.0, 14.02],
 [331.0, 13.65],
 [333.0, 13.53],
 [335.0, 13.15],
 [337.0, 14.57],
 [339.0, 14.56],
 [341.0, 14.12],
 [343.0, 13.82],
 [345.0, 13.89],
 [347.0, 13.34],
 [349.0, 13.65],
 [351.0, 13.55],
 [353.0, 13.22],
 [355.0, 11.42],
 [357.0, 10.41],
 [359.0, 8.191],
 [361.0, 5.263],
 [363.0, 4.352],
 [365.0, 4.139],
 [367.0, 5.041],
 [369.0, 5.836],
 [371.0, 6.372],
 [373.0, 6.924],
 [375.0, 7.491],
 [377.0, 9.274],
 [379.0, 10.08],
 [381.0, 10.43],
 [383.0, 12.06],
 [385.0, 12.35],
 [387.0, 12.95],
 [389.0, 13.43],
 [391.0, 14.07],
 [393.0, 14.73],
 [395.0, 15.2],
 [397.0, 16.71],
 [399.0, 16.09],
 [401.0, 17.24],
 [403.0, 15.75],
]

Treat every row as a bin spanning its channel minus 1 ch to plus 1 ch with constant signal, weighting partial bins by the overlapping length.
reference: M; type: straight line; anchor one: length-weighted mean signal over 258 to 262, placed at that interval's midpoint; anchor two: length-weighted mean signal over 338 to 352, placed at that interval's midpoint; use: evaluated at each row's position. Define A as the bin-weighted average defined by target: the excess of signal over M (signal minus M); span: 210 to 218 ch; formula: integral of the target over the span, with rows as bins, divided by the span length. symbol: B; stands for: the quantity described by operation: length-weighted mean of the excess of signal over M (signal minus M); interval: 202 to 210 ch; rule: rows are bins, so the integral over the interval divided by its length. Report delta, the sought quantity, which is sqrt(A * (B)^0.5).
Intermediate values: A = 0.6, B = 1.6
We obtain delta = 0.86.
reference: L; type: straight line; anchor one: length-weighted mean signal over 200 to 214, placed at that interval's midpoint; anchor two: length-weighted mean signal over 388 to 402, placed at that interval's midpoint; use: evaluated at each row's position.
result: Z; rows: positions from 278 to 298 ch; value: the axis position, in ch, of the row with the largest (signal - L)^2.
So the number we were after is 293.0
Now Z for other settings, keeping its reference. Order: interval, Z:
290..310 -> 293.0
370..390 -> 371.0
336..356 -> 355.0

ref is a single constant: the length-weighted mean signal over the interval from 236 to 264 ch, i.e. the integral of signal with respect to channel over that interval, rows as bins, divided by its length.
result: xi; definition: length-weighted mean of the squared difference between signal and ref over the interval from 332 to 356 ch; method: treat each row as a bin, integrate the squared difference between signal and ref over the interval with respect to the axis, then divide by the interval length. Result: 3.3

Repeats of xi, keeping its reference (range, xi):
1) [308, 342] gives 2.2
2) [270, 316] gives 1.3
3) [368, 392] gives 11.1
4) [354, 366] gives 29.8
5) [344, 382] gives 19.2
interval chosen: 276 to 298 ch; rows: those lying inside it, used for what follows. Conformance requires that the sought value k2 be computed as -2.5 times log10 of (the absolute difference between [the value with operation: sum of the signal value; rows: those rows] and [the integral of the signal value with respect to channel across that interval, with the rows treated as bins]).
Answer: -5.2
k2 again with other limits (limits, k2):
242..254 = -4.6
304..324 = -5.2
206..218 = -4.6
